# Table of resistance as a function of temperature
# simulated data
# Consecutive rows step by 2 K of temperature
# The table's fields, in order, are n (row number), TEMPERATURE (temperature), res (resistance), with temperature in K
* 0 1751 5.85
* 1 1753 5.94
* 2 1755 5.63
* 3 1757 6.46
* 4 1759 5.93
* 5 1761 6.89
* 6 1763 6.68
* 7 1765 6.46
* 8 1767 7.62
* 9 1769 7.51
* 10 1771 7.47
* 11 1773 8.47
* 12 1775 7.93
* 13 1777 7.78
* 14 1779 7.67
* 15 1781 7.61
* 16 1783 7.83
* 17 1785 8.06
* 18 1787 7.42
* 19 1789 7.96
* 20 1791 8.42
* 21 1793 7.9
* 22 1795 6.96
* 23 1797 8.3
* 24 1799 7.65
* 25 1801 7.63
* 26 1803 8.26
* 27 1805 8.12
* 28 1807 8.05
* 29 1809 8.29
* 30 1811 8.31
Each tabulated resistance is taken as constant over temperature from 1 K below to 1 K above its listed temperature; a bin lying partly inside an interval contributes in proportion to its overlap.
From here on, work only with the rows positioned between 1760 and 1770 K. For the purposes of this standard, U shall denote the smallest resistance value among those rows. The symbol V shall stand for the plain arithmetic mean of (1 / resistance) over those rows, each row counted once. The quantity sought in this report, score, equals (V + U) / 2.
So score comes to 3.30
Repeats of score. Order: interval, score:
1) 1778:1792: 3.77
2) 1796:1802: 3.88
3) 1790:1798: 3.54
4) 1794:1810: 3.54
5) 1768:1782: 3.80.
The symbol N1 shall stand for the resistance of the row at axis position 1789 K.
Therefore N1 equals 7.96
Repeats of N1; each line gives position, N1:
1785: 8.06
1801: 7.63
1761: 6.89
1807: 8.05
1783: 7.83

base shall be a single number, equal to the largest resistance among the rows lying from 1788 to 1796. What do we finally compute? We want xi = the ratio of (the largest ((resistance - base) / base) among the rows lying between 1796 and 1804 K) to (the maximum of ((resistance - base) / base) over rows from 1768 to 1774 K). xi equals -2.40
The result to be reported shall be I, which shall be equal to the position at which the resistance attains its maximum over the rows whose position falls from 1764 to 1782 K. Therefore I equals 1773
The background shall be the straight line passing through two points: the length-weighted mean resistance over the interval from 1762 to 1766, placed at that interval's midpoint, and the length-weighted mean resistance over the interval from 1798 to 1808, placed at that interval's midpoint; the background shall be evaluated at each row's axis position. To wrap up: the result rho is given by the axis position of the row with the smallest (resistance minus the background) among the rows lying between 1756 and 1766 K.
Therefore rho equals 1759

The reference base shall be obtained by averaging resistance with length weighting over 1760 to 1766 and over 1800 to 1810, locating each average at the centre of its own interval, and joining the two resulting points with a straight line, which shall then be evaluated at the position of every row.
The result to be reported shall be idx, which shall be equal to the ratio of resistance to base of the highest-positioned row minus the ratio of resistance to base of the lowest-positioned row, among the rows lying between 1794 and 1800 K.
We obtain 0.07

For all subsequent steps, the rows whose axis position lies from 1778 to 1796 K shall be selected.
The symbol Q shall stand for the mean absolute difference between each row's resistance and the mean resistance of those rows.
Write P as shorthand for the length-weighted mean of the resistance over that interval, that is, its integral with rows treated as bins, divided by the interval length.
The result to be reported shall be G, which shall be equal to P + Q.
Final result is 8.1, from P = 7.8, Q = 0.31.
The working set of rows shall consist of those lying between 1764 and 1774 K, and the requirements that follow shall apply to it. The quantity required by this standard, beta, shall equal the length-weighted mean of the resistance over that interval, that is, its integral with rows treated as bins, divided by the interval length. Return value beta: 7.5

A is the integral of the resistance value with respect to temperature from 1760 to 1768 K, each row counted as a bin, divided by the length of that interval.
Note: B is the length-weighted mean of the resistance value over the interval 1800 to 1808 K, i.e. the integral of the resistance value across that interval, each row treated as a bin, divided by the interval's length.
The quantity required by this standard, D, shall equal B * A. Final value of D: 55.4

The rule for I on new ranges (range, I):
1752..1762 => 1761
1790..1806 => 1791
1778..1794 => 1791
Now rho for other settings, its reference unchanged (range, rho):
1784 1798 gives 1795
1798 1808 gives 1801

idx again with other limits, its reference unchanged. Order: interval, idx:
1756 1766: -0.04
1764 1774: 0.25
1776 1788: -0.10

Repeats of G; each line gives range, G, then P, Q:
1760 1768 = 7.3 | 6.9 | 0.35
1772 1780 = 8.2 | 8.0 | 0.25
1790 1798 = 8.4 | 7.9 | 0.47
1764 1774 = 7.9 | 7.5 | 0.43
